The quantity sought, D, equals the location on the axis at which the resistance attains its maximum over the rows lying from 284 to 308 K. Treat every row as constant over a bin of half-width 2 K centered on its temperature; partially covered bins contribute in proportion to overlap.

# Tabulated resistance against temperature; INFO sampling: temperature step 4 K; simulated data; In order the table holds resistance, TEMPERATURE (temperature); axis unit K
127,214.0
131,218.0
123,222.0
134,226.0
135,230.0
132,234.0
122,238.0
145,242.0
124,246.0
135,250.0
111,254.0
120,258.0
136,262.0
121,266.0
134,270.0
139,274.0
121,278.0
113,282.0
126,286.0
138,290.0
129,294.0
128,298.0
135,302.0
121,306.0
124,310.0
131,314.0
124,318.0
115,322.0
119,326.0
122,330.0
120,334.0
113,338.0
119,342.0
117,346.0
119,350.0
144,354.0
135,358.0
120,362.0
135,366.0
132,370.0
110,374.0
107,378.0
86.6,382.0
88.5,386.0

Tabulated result 290.0 K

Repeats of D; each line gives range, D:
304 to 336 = 314.0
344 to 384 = 354.0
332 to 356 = 354.0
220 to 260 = 242.0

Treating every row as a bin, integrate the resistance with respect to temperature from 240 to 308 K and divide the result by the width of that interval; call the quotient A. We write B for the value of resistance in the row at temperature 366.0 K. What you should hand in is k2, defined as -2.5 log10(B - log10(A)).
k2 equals -5.31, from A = 128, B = 135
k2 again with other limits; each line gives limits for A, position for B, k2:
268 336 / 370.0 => -5.28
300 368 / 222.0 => -5.21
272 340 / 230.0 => -5.31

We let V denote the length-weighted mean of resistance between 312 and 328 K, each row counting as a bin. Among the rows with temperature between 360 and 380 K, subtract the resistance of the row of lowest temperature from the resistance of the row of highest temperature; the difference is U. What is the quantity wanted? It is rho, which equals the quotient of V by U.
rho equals -9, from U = -13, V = 122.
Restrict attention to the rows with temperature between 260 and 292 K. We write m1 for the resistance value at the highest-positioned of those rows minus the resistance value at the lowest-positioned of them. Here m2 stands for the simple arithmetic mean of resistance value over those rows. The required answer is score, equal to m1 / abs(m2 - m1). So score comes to 0.016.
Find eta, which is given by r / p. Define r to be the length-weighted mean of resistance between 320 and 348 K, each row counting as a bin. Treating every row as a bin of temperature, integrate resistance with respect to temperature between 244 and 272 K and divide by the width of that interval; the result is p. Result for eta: 0.94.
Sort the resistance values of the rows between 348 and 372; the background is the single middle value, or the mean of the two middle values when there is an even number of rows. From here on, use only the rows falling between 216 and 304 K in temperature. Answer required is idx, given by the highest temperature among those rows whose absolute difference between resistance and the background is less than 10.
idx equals 302.0 K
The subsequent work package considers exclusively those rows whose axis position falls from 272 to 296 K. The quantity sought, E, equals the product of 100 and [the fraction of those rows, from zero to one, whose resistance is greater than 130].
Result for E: 33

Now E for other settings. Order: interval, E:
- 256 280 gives 50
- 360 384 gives 33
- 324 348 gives 0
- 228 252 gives 67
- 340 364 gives 33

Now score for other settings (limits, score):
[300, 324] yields -0.138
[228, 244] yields 0.081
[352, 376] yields -0.208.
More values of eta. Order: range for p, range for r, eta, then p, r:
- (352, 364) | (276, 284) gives 0.88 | 133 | 117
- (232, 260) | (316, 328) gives 0.94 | 127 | 119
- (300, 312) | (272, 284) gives 0.98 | 127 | 124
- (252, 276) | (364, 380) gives 0.95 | 127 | 121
